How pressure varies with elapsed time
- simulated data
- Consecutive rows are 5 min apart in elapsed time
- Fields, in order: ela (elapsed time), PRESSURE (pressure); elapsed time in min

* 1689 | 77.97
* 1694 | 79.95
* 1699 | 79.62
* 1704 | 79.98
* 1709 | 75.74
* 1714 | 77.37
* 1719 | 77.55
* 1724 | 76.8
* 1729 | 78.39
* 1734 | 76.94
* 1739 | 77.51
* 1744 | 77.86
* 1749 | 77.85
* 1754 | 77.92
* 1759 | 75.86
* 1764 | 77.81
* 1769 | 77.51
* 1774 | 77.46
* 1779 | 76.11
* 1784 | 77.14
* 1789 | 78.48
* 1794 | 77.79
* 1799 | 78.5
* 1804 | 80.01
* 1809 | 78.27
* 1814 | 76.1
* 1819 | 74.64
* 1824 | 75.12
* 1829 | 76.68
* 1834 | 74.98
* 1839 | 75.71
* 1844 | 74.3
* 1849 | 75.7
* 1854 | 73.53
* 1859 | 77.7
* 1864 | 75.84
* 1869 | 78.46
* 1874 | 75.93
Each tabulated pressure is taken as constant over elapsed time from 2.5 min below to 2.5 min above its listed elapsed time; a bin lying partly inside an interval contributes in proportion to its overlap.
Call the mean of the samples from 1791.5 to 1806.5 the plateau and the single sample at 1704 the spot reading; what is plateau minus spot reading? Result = -1.21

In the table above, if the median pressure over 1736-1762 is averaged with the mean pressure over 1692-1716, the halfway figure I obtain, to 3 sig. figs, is 78.2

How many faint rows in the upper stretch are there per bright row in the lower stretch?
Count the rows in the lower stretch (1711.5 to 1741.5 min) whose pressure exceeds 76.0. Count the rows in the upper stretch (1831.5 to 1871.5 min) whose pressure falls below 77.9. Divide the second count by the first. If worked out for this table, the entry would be 1.2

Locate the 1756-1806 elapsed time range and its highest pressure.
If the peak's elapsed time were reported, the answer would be 1804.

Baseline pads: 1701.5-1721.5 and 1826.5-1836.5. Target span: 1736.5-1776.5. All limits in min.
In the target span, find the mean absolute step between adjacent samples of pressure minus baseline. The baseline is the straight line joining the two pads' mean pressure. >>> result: 0.70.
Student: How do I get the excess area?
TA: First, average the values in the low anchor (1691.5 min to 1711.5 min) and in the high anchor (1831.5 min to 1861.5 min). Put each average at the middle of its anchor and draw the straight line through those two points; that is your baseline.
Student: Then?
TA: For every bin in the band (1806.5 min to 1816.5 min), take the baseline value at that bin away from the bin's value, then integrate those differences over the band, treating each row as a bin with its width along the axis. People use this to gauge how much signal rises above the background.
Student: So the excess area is 10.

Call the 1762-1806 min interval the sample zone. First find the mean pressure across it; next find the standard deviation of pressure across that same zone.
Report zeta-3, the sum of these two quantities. 78.9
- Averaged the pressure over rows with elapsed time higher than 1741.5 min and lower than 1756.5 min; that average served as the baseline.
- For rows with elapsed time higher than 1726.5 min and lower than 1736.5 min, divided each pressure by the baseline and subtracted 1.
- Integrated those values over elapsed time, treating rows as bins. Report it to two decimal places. -0.03 min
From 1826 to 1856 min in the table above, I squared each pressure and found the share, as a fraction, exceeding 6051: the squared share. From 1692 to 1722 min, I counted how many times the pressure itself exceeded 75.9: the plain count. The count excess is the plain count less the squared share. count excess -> 5.0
